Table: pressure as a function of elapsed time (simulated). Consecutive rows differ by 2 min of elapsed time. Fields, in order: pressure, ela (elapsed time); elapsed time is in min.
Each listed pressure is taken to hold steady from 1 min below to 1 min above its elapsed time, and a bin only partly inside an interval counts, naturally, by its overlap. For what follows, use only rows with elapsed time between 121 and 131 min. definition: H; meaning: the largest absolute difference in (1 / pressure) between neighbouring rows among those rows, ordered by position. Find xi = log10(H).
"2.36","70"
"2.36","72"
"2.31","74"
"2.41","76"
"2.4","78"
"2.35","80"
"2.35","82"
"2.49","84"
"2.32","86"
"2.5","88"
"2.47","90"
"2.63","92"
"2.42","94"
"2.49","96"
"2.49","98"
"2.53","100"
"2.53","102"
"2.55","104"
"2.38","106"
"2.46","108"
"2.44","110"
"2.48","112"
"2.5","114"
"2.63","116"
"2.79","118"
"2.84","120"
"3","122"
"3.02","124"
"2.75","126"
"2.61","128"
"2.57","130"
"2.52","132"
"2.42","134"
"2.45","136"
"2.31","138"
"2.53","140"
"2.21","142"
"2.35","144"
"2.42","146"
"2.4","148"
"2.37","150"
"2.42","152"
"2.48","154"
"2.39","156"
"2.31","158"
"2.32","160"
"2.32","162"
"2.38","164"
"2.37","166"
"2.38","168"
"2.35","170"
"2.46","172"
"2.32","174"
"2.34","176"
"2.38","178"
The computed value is -1.49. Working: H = 0.033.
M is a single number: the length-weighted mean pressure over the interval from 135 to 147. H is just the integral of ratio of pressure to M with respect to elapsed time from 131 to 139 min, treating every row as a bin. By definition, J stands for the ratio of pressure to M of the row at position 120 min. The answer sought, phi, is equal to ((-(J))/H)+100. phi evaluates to 99.85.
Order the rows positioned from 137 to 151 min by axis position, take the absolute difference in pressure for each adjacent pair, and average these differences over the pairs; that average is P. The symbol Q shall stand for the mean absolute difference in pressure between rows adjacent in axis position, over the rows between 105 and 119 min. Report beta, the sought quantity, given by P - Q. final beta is 0.058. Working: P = 0.133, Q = 0.075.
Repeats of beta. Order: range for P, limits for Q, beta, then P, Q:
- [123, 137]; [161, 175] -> 0.045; 0.105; 0.060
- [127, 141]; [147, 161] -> 0.043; 0.097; 0.053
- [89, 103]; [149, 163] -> 0.032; 0.080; 0.048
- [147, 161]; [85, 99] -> -0.055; 0.053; 0.108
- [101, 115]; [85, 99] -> -0.050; 0.058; 0.108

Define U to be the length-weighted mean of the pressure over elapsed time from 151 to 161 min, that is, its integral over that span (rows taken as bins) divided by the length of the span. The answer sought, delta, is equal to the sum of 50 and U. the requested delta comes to 52.4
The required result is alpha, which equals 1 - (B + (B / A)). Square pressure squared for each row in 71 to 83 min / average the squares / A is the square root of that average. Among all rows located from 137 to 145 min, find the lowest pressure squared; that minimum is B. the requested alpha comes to -4.8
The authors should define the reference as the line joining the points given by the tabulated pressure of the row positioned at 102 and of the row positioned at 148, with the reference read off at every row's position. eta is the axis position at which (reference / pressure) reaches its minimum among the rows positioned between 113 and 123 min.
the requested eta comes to 122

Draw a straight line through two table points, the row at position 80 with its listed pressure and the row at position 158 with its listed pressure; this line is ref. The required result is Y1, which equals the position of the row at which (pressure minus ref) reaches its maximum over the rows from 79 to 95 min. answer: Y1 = 92 min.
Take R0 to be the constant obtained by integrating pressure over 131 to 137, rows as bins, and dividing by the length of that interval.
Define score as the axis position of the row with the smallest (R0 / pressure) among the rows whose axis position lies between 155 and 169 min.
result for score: 156 min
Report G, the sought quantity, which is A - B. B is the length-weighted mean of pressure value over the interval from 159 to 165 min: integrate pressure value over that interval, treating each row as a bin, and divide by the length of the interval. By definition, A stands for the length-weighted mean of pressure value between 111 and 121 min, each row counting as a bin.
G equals 0.3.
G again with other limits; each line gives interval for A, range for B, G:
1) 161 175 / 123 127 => -0.5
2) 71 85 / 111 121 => -0.3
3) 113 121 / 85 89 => 0.3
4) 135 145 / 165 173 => 0.0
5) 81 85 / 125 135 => -0.2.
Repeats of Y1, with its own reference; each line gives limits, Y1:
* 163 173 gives 172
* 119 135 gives 124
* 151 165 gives 154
